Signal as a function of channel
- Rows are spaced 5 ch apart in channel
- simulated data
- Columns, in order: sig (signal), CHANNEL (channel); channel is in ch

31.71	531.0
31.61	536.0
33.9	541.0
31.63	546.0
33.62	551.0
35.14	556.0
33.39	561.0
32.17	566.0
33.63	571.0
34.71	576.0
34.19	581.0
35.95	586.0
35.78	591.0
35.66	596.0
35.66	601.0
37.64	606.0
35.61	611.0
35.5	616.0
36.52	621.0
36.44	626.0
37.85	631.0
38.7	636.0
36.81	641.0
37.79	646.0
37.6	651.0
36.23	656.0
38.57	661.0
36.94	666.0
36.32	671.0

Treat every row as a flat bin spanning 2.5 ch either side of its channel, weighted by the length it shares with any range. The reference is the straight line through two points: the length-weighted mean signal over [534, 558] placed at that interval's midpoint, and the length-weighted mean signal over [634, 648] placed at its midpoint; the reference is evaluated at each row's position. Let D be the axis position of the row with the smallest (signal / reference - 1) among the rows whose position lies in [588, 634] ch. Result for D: 616.0 ch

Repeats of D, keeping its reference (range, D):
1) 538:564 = 546.0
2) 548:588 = 566.0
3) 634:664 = 656.0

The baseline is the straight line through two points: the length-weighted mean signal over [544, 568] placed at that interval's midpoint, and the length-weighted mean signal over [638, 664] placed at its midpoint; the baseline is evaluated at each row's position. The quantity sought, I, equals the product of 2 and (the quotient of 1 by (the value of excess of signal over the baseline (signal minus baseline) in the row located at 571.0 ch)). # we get -7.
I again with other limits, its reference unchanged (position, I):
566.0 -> -1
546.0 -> -2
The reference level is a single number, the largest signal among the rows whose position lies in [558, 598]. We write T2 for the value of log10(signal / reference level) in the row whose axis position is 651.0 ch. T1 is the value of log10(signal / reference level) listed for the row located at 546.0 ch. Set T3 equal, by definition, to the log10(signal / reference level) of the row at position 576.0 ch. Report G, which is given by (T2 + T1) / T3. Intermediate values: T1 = -0.06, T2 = 0.019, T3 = -0.015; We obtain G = 2.4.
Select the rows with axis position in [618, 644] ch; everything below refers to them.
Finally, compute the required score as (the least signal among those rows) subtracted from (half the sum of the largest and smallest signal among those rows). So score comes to 1.1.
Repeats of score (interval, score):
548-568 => 1.5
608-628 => 0.5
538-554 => 1.1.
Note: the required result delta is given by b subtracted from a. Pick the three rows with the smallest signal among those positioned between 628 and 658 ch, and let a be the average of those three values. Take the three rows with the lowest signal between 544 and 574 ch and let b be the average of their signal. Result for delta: 4.5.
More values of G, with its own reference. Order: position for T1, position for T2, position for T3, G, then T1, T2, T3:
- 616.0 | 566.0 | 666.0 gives -4.6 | -0.01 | -0.048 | 0.012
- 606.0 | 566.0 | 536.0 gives 0.5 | 0.02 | -0.048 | -0.056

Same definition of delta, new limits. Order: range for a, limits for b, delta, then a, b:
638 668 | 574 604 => 1.8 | 36.7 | 34.9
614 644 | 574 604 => 1.3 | 36.2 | 34.9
